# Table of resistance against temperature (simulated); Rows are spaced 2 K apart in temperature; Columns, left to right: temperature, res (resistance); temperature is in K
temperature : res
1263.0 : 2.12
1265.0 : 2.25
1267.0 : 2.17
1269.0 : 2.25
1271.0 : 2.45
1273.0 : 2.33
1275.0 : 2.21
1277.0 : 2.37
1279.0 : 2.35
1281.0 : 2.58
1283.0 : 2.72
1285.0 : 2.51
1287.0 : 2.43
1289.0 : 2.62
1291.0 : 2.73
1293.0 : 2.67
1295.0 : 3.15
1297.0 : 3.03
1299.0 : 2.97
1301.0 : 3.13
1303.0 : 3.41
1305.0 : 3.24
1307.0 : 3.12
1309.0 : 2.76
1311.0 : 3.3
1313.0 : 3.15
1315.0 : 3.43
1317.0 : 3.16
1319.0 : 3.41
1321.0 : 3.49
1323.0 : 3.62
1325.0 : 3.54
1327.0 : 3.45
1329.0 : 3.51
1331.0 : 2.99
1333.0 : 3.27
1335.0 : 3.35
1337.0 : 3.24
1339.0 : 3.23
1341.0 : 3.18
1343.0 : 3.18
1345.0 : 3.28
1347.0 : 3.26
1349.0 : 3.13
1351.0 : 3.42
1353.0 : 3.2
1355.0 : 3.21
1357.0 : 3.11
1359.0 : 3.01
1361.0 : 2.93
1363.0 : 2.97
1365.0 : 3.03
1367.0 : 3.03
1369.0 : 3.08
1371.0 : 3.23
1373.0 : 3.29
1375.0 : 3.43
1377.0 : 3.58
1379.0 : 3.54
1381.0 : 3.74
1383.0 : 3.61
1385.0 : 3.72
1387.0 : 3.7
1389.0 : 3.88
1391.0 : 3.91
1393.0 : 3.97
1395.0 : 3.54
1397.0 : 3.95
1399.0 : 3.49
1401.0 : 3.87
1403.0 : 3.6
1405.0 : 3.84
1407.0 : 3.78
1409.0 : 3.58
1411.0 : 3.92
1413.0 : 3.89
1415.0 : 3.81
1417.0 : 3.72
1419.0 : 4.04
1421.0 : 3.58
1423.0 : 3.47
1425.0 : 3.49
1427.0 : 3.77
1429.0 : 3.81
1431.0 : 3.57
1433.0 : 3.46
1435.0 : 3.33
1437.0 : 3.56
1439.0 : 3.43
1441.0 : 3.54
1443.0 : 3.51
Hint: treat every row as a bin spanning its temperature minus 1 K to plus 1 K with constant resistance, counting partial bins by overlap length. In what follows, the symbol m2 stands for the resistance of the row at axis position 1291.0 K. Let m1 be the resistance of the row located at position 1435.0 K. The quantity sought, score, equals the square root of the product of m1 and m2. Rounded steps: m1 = 3.33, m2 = 2.73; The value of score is 3.02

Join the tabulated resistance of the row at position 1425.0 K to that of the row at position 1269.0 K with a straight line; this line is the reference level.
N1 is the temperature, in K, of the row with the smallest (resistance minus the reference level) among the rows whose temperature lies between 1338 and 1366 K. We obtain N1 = 1361.0 K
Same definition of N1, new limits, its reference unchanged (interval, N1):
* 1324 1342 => 1331.0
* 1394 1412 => 1399.0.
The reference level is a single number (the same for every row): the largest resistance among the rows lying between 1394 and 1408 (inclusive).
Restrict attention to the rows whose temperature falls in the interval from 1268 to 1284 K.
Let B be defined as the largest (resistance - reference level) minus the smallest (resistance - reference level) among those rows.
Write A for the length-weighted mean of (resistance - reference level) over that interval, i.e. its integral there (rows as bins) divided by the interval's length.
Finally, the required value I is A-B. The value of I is -2.05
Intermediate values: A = -1.54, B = 0.5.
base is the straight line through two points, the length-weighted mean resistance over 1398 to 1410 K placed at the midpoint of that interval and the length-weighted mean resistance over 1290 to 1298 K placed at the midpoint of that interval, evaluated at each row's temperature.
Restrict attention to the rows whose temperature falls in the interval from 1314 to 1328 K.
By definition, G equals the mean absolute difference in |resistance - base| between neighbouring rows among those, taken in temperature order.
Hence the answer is 0.15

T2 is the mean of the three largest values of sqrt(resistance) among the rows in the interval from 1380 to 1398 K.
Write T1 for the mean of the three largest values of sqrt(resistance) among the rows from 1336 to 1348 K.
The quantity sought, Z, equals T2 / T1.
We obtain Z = 1.10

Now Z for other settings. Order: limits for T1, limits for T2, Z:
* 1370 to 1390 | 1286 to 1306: 0.93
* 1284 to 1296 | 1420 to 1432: 1.14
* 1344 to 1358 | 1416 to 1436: 1.08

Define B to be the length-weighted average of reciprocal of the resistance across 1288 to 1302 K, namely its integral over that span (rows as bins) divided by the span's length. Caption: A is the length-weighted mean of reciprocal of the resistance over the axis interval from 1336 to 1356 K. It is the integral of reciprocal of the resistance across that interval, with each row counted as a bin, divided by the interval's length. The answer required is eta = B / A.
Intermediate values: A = 0.309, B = 0.35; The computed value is 1.12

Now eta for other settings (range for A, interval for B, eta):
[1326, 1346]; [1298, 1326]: 1.00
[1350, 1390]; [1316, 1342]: 0.99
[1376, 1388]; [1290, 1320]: 1.18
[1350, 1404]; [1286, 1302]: 1.21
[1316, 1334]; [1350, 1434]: 0.96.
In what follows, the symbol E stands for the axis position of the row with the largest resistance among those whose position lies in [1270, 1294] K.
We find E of 1291.0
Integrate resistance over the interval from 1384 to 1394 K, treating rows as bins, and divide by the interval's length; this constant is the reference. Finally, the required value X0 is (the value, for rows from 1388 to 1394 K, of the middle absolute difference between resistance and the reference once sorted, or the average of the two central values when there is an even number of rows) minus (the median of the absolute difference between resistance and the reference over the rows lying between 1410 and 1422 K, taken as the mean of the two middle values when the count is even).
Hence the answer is 0.0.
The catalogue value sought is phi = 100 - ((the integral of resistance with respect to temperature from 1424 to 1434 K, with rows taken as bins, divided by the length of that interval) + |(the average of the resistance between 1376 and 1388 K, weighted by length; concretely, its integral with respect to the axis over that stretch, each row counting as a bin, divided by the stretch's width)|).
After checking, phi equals 92.7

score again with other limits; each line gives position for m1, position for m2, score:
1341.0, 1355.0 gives 3.19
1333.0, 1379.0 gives 3.40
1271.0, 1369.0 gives 2.75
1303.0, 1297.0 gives 3.21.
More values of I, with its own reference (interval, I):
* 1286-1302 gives -1.83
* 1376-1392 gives -0.61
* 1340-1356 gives -1.01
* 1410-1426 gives -0.78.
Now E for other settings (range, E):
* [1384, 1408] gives 1393.0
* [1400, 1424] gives 1419.0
